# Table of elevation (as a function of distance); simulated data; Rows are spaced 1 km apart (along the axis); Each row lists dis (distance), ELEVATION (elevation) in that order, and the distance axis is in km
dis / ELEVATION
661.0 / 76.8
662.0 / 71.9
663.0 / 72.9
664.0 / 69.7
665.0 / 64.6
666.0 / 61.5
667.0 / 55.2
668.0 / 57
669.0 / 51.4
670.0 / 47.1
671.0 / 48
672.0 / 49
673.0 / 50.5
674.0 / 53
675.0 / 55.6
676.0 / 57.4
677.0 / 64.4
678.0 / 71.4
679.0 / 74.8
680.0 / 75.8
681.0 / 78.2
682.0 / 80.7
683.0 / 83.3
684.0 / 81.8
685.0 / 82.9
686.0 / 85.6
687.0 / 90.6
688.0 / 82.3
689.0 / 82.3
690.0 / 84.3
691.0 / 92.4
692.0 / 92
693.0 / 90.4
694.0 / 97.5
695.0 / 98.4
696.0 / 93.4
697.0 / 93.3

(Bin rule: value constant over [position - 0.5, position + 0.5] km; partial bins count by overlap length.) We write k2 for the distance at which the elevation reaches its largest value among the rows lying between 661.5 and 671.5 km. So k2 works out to 663.0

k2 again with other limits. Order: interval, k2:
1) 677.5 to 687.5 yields 687.0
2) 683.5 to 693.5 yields 691.0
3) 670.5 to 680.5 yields 680.0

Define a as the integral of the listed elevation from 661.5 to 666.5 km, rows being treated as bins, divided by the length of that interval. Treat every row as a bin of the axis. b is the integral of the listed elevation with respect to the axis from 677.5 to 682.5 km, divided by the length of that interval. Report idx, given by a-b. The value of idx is -8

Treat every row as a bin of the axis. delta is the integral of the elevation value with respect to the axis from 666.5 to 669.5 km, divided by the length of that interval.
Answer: 55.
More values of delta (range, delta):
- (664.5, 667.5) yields 60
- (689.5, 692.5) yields 90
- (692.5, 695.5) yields 95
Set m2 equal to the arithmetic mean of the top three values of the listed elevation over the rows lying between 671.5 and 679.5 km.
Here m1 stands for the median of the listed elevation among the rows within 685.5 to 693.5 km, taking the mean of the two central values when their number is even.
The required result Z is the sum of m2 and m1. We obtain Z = 158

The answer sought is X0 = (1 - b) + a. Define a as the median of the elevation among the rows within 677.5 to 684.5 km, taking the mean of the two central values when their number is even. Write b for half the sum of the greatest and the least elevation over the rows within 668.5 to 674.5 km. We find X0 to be 29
